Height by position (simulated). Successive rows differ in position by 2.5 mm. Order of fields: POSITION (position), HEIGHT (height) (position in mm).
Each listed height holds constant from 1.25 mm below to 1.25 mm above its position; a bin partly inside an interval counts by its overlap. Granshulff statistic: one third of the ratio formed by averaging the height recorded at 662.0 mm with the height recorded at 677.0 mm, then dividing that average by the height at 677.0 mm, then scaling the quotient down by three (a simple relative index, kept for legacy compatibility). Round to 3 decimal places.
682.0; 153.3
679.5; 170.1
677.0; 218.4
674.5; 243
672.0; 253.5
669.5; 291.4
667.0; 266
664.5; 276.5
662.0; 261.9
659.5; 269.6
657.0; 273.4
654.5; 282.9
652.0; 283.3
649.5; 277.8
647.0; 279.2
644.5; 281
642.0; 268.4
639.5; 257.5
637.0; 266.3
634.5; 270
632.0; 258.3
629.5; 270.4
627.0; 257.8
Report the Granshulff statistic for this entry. 0.367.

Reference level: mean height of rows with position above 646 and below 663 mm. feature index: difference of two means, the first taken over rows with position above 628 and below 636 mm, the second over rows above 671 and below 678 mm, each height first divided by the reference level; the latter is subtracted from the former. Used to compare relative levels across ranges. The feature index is 0.10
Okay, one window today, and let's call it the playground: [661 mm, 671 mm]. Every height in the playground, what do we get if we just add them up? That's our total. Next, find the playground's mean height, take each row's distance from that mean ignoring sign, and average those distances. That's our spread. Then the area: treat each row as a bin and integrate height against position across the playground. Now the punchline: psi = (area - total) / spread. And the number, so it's 164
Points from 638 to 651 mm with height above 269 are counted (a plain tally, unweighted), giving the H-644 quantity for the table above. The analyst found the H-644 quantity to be 3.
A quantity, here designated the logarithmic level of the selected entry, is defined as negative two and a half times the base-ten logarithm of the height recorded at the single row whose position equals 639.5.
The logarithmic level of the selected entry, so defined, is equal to -6.03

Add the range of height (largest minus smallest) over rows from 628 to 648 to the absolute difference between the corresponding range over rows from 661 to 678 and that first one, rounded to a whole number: 73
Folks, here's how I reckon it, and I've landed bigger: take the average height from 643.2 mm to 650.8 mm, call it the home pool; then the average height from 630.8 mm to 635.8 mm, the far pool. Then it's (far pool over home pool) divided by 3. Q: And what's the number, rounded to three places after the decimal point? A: 0.315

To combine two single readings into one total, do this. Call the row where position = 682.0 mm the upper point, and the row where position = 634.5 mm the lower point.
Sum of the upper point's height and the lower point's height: 423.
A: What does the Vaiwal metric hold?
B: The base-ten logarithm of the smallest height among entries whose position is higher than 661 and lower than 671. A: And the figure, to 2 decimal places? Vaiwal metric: 2.42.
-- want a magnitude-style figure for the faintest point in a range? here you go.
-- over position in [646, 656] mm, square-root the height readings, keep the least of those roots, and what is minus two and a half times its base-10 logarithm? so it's -3.05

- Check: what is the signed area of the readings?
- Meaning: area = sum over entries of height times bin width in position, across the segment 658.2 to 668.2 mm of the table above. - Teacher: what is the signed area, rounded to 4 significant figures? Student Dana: 2685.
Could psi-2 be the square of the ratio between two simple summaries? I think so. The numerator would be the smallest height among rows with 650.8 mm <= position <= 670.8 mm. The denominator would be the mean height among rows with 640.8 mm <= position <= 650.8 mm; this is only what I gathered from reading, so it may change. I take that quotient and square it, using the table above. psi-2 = 0.90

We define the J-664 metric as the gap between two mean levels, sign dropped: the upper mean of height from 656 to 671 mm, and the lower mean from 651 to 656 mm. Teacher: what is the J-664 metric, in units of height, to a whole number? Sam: 10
